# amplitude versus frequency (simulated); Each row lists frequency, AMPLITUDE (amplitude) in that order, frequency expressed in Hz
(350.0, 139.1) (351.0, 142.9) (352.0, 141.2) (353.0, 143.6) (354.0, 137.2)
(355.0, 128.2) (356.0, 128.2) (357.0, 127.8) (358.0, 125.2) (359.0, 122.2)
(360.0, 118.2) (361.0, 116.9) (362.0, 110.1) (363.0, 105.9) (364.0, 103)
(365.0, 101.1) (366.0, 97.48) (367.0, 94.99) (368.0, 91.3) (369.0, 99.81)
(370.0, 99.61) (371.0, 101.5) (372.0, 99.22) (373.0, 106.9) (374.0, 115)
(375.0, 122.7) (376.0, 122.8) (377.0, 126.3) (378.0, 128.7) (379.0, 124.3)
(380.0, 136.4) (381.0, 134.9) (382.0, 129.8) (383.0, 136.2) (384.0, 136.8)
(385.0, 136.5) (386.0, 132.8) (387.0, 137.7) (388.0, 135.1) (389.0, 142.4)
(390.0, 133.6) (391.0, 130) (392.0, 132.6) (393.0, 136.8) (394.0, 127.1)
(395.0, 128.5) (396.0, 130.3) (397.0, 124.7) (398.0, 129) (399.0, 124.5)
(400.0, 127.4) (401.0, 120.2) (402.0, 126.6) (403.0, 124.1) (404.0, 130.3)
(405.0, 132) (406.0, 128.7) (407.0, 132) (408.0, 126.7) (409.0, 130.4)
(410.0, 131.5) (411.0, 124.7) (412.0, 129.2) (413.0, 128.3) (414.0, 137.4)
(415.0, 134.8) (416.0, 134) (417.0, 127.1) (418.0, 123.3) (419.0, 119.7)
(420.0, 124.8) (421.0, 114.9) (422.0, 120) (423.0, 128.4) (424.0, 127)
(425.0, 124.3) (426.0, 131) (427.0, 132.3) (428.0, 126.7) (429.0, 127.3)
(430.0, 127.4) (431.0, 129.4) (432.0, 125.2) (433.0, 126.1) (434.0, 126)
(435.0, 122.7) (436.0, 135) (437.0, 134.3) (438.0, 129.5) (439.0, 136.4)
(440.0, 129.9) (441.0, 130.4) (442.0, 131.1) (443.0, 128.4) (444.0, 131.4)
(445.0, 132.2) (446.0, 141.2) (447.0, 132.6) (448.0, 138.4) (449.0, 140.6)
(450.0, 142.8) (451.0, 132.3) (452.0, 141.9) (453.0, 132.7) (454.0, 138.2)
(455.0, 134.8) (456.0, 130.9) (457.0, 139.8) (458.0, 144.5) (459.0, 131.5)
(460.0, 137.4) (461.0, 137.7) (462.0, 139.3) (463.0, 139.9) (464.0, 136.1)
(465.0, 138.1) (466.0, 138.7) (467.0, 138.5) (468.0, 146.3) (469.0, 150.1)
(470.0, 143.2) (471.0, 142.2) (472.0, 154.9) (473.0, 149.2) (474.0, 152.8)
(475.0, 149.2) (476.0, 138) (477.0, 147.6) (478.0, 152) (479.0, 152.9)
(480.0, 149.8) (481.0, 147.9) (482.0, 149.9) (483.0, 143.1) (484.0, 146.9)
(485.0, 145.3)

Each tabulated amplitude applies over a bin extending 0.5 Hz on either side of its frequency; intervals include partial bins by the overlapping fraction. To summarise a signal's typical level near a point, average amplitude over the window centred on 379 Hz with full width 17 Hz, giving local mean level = 125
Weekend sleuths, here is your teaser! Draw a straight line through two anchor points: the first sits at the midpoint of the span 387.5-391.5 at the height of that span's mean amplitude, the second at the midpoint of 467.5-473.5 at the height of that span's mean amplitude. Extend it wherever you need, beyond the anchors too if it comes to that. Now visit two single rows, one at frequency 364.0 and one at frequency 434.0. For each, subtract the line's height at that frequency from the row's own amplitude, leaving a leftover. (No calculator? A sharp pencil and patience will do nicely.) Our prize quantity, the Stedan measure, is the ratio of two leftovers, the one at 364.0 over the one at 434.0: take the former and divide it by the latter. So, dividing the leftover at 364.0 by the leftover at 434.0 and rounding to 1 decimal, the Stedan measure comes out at 1.8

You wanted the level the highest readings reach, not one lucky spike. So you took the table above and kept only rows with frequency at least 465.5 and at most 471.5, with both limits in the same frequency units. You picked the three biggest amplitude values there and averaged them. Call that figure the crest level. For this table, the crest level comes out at 147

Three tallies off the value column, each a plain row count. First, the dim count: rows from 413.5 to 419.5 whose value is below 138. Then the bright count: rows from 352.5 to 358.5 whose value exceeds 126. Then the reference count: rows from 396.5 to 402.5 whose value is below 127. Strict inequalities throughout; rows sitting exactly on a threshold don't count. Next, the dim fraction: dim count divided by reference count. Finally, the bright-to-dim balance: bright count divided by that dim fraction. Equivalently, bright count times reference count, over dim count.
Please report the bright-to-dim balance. 3.3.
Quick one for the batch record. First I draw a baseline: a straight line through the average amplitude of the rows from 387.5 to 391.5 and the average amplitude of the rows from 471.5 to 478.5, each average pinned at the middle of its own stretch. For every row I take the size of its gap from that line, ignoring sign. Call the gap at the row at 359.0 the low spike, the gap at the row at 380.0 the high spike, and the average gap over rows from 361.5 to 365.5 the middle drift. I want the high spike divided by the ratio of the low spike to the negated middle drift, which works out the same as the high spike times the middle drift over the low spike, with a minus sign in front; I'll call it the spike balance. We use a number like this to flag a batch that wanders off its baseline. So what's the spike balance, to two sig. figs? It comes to -8.5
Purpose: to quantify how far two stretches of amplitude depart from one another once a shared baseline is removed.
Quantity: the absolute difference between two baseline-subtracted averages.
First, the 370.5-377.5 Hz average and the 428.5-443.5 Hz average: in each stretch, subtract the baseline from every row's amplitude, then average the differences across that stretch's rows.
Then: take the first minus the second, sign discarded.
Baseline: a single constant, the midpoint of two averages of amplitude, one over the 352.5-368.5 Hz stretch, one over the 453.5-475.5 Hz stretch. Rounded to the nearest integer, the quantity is 16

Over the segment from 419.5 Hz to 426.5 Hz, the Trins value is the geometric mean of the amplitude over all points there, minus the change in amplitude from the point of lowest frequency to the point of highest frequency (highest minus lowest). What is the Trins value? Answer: 118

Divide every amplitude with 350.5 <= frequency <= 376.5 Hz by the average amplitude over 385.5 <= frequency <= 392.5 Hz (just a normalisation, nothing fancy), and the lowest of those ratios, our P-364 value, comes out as 0.68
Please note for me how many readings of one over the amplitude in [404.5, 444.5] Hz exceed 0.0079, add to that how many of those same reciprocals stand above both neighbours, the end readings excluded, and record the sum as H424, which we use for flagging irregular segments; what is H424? 24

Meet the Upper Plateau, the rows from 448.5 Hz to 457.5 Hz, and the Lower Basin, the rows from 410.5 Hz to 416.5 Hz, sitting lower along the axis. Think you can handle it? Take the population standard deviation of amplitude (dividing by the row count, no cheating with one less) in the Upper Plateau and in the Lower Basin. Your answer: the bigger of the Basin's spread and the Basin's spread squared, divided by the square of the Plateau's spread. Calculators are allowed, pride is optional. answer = 1.05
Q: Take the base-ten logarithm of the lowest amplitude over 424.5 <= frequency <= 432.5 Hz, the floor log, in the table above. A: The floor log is 2.09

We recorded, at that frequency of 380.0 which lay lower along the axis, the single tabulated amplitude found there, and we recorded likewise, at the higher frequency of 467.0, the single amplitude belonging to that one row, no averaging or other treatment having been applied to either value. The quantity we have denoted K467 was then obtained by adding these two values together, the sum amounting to 275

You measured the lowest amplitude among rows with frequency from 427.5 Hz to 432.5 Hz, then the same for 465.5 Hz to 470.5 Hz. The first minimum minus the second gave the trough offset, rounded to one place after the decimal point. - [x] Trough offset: -13.3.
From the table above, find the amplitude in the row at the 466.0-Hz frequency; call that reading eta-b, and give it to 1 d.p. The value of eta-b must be 138.7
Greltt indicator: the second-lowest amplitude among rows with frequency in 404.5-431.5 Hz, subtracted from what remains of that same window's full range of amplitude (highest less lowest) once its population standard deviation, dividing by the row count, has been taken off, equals -102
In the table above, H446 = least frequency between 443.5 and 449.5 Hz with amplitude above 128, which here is 444.0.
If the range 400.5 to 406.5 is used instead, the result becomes 404.0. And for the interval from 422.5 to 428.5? 423.0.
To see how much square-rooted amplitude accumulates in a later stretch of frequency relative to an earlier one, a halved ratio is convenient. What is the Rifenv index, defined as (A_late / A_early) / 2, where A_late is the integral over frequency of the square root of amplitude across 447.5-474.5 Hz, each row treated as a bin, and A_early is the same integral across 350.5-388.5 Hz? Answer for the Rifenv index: 0.38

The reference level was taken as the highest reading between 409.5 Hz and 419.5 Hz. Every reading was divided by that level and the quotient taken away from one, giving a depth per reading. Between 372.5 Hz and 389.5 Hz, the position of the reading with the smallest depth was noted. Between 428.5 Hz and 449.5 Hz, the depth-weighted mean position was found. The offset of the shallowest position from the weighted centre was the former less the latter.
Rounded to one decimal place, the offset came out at -46.6 Hz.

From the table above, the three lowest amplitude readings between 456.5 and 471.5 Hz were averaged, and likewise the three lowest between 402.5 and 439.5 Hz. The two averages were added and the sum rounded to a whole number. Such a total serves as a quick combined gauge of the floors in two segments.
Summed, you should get 253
